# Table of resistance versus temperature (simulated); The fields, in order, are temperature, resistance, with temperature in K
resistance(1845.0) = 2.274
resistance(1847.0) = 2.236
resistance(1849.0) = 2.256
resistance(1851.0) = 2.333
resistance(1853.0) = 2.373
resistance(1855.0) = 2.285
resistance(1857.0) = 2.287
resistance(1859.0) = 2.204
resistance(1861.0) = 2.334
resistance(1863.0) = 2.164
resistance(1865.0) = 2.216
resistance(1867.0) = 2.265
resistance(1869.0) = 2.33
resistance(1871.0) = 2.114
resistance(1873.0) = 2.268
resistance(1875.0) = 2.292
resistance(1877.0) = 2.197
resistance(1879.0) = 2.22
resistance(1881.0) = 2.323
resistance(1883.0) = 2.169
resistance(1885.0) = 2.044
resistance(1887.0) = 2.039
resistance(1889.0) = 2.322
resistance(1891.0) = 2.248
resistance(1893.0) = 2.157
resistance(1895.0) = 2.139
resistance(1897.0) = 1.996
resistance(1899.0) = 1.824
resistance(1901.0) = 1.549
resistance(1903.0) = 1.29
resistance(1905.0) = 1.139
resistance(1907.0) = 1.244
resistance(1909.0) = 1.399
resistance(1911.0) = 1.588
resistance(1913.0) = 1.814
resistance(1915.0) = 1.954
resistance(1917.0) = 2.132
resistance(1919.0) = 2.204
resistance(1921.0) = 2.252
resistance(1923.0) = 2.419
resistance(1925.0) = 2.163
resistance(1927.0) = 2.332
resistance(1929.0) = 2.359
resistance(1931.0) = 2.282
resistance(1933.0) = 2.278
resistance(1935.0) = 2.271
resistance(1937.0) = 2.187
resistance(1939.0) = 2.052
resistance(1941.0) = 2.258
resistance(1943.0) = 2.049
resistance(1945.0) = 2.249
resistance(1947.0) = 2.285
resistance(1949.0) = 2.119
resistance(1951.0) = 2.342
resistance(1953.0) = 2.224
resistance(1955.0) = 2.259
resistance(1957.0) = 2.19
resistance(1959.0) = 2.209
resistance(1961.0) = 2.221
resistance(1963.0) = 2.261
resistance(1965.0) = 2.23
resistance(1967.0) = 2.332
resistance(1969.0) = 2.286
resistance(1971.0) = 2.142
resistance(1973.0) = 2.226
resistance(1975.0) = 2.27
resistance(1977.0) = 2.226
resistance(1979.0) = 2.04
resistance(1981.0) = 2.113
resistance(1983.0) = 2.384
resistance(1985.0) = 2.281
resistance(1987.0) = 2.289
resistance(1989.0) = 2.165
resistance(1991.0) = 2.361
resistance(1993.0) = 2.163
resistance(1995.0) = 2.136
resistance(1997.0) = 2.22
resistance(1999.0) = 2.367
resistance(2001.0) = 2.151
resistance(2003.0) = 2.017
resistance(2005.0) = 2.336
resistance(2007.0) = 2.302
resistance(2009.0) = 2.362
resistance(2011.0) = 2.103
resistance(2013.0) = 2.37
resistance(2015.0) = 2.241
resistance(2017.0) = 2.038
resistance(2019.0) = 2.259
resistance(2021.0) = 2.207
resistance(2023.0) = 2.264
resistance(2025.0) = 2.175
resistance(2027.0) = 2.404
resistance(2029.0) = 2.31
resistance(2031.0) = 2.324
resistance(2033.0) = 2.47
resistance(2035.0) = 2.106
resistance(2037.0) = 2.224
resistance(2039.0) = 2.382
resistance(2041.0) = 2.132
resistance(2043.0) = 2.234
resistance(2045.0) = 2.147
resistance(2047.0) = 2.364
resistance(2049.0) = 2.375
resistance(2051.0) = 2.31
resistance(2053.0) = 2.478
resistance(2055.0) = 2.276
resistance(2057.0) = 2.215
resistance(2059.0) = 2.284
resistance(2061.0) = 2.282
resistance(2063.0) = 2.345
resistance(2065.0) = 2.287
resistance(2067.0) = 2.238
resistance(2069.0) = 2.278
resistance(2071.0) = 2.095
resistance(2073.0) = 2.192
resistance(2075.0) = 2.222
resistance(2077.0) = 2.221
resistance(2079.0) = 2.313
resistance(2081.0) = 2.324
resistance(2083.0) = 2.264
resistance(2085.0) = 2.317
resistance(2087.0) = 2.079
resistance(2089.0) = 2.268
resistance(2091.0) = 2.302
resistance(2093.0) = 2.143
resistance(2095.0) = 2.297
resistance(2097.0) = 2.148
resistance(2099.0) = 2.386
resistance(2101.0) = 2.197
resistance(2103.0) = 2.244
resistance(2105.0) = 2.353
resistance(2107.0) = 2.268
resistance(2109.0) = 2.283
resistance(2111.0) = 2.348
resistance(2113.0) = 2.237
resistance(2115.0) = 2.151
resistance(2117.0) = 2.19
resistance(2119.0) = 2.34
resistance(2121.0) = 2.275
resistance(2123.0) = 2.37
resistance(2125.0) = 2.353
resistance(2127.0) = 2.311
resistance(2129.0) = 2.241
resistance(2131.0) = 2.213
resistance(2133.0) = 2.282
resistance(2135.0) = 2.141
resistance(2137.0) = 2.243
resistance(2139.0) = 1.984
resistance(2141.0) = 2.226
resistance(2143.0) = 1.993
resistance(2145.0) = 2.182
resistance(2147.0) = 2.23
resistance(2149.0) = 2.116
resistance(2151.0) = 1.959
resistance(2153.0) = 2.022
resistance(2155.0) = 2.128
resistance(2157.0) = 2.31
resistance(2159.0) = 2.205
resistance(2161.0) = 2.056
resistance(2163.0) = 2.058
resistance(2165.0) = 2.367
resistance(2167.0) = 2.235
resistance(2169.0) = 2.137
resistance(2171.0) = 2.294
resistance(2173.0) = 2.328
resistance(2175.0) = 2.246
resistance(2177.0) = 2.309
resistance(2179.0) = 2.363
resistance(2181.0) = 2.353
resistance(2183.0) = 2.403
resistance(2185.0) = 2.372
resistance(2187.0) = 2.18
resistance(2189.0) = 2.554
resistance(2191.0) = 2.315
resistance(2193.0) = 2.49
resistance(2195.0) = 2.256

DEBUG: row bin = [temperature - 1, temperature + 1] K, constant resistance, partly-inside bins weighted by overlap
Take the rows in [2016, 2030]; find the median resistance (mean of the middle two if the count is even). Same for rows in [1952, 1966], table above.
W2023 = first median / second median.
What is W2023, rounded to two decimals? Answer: 1.02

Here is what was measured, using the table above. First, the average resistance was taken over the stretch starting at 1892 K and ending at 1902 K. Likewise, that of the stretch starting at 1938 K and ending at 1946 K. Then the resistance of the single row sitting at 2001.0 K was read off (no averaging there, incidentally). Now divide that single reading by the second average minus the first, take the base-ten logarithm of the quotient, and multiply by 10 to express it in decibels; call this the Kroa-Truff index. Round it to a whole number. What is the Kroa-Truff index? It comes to 10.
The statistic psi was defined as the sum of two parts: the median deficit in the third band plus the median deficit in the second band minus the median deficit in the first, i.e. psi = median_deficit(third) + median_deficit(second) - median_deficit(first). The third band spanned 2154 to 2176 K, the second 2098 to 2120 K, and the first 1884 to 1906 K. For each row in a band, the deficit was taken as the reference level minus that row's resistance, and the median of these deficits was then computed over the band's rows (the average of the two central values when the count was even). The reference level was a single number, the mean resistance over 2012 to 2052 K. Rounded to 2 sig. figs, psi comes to -0.20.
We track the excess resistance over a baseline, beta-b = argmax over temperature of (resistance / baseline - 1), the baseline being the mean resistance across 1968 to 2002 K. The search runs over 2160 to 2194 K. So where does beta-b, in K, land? 2189.0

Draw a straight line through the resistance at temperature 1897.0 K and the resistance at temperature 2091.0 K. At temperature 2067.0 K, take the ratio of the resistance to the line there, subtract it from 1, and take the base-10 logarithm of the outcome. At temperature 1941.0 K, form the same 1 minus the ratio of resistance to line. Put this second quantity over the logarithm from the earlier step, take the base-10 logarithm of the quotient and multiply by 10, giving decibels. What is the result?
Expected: -13.2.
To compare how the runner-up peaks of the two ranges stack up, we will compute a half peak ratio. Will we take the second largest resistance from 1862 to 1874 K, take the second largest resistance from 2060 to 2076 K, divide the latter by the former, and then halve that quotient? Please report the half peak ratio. 0.504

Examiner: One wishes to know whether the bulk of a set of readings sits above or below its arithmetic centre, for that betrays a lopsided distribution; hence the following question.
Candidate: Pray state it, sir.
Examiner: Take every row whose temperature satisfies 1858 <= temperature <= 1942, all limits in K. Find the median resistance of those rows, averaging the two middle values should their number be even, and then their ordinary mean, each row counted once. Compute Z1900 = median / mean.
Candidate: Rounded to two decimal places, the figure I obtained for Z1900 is 1.06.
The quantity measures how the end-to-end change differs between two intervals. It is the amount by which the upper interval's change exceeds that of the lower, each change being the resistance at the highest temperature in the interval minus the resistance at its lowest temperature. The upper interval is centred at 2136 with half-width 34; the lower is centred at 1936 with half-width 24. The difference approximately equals -0.50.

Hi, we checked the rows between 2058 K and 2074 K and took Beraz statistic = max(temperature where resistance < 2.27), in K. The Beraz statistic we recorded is 2073.0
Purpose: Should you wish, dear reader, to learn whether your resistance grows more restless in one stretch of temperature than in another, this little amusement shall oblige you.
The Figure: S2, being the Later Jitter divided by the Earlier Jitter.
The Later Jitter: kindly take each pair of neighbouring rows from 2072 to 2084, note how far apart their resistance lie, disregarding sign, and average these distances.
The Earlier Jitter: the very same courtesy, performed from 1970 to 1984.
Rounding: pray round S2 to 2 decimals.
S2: 0.33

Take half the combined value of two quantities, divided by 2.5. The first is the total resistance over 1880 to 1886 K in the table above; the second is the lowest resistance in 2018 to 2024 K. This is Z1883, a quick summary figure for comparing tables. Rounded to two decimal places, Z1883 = 1.75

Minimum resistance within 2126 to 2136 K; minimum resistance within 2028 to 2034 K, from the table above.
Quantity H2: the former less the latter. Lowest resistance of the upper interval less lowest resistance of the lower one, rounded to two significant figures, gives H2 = -0.17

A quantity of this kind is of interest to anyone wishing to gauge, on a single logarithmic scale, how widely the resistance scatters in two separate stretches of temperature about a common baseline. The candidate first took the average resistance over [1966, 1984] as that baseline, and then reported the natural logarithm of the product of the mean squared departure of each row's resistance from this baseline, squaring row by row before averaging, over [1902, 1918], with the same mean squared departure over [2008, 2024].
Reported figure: -5.1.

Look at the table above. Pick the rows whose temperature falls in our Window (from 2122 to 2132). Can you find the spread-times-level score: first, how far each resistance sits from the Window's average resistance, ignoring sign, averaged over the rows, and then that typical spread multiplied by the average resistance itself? 0.130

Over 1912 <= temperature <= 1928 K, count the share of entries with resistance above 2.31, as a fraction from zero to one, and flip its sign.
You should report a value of -0.25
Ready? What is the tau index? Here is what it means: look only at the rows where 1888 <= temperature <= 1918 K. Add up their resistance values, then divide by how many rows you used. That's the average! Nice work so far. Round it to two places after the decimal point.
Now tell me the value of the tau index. 1.79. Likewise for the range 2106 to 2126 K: 2.28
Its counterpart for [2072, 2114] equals 2.26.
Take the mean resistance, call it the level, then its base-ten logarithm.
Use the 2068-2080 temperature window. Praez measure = 0.346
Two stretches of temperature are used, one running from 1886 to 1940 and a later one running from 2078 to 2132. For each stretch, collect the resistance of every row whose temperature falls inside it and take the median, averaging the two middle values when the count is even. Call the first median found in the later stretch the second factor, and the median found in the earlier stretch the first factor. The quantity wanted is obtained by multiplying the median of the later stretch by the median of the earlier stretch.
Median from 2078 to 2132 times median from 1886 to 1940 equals 4.87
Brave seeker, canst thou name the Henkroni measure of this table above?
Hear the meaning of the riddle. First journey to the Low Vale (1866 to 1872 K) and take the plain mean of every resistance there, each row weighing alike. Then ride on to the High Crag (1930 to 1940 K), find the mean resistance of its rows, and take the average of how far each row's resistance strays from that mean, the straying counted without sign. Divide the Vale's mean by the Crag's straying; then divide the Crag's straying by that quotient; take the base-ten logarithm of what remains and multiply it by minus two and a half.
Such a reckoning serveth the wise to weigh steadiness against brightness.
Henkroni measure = 6.48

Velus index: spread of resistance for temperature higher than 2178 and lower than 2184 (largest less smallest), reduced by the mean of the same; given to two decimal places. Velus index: -2.32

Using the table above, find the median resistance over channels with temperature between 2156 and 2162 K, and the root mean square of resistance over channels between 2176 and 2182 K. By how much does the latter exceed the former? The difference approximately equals 0.14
